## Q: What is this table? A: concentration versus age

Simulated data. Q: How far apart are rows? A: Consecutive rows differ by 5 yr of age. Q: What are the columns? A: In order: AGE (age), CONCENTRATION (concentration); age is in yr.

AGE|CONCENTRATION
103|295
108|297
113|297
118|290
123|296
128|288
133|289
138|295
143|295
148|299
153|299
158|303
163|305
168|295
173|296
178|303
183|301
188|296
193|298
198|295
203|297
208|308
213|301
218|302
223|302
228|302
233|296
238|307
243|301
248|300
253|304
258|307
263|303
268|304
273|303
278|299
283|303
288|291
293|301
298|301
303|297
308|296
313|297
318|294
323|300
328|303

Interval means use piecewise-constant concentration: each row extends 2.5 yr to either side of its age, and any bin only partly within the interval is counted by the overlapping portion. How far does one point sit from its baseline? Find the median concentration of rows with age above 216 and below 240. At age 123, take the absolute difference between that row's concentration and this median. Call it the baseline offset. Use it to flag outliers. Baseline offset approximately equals 6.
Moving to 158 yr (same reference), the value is 1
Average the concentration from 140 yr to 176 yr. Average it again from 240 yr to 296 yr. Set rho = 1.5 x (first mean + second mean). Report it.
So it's 900.5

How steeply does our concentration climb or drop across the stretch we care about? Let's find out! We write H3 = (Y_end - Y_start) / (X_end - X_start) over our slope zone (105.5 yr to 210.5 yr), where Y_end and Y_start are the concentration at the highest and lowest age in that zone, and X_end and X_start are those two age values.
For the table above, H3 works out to 0.11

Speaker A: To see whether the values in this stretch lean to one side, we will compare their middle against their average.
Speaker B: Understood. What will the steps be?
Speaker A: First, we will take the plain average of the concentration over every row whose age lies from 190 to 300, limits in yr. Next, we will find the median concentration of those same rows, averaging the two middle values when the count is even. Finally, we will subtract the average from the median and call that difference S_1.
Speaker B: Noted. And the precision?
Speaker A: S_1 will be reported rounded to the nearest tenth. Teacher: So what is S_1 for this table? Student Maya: 0.4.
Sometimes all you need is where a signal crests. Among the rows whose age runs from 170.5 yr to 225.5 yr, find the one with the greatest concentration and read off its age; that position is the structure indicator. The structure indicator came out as 208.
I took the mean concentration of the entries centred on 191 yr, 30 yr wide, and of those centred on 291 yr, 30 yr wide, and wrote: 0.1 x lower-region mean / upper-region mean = 0.0999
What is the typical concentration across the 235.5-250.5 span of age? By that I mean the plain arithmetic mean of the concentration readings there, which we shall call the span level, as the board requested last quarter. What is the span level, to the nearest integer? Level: 303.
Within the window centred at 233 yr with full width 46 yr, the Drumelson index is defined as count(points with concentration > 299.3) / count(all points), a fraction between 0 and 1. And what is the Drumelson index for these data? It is 0.9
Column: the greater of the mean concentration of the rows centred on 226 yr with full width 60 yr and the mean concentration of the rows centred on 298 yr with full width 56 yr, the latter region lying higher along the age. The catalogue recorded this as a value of 301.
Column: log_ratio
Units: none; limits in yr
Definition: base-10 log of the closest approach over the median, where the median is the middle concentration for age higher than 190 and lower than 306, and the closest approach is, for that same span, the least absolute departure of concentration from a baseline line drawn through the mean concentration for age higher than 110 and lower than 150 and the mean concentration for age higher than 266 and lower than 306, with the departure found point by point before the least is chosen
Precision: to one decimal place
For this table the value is -2.8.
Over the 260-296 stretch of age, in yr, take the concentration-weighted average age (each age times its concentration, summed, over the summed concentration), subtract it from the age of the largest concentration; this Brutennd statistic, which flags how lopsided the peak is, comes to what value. -9.9 yr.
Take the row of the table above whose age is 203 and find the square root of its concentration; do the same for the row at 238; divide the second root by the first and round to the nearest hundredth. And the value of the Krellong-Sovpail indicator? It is 1.02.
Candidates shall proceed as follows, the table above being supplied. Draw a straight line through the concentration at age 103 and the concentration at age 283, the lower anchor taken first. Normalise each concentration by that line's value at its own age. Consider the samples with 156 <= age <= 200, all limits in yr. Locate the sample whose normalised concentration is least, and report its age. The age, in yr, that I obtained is 198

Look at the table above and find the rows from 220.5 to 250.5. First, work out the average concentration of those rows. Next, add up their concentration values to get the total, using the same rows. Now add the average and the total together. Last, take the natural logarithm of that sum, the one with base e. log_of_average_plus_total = 7.7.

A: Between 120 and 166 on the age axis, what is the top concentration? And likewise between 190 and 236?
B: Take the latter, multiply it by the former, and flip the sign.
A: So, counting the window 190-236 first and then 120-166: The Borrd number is -93940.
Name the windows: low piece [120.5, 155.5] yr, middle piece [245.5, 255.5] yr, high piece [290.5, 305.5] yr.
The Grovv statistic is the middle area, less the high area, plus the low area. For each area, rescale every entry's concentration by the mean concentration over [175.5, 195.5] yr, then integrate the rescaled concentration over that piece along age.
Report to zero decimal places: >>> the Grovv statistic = 29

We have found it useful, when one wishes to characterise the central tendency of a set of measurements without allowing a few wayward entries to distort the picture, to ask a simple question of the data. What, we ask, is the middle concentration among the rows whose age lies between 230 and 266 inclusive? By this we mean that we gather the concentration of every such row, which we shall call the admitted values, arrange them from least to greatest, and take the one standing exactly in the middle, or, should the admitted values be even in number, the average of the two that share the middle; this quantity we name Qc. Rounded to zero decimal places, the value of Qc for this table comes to 303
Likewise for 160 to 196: 298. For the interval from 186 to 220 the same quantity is 298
